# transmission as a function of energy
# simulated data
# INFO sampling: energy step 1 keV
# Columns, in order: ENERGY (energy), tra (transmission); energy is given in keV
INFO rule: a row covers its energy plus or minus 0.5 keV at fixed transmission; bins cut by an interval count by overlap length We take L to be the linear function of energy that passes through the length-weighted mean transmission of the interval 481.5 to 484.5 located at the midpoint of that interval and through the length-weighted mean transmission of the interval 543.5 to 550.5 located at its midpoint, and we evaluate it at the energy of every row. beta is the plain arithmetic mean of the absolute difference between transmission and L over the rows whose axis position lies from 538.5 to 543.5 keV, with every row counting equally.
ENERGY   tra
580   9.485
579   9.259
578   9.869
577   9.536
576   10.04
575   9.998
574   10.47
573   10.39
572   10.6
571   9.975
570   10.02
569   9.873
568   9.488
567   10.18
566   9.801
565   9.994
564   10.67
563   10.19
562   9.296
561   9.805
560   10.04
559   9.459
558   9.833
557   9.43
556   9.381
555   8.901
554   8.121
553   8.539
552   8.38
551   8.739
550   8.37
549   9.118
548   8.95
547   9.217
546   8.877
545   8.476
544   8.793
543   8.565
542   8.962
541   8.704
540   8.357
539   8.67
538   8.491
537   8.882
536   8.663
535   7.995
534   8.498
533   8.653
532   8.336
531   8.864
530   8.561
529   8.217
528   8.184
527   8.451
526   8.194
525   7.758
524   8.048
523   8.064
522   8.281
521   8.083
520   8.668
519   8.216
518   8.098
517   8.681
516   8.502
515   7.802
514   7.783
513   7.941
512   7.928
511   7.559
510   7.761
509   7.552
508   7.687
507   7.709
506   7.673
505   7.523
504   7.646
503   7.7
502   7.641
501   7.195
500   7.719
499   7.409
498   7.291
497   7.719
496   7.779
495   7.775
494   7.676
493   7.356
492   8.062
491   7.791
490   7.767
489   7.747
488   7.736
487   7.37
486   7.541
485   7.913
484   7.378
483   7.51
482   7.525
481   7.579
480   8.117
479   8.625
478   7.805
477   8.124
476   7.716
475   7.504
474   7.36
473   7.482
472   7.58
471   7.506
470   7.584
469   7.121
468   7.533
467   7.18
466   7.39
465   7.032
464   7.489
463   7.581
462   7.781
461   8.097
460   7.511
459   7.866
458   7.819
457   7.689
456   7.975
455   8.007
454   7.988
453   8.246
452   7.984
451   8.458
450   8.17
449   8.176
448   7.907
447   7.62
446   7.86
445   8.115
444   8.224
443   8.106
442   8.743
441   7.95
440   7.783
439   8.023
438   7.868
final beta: 0.2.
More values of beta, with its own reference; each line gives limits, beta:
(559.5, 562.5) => 0.6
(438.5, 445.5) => 1.5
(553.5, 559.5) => 0.5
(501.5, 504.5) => 0.2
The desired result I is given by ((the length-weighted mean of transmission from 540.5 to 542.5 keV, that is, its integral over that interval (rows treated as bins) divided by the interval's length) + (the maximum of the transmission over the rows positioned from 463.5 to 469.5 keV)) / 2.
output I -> 8.2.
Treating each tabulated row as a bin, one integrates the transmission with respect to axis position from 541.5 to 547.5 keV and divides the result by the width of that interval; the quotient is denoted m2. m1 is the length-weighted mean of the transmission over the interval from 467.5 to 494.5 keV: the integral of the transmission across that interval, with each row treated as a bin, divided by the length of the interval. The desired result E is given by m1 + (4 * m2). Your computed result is 42.9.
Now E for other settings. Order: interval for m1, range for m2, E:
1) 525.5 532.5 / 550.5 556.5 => 43.1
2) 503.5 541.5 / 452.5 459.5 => 39.9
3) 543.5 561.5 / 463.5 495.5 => 39.5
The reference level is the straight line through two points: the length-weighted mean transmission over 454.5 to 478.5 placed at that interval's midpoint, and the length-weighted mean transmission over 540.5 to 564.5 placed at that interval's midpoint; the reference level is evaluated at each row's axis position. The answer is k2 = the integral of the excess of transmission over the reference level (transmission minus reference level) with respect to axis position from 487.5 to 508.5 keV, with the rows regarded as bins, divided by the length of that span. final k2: -0.5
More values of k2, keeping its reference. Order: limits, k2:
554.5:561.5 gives 0.3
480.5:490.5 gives -0.3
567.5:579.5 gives 0.5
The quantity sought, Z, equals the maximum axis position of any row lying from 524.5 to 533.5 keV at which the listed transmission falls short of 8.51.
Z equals 532 keV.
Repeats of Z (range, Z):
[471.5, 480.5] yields 480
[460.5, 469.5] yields 469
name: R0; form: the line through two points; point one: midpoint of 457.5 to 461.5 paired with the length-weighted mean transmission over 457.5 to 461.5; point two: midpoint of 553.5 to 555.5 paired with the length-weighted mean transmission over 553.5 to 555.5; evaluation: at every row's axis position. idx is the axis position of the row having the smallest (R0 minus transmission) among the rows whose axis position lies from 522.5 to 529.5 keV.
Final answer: 527 keV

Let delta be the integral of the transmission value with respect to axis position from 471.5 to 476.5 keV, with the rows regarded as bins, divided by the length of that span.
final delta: 7.53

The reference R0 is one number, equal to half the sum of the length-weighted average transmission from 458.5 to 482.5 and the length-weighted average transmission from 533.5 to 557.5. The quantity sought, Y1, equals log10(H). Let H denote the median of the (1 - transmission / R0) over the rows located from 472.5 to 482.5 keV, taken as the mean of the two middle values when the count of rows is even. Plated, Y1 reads -1.19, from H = 0.064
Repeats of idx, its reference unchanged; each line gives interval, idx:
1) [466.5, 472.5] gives 470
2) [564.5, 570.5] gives 567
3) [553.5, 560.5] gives 560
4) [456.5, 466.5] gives 461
